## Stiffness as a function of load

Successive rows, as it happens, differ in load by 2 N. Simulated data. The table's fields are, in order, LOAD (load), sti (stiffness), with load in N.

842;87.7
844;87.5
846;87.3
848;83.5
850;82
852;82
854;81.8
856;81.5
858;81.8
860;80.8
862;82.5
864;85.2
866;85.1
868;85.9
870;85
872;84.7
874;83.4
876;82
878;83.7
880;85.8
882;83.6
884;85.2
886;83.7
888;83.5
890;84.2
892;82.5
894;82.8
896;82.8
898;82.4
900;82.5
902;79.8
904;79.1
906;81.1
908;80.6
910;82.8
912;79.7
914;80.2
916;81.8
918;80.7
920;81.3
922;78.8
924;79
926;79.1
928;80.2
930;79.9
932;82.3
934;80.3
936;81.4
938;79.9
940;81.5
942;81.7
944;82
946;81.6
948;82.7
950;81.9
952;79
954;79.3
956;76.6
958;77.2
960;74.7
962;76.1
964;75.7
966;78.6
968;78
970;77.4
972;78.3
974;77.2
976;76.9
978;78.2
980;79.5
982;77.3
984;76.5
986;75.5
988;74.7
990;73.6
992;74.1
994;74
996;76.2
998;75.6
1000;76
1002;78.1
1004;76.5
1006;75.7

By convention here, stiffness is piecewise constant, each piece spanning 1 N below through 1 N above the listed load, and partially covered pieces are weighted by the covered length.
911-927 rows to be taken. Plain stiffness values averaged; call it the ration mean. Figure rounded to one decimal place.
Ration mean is 80.1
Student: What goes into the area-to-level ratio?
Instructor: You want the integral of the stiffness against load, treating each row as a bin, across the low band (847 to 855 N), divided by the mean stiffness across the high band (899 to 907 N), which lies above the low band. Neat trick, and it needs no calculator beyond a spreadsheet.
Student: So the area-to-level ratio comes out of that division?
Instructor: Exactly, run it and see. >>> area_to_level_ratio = 8.2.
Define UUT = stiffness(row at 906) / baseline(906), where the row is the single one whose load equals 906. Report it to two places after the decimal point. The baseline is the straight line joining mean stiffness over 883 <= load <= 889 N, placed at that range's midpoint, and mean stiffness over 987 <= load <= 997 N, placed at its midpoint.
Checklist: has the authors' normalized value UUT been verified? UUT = 0.99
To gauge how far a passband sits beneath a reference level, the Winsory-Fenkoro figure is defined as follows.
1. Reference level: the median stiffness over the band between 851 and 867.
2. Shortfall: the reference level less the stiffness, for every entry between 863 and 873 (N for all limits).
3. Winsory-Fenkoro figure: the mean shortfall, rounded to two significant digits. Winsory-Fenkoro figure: -3.3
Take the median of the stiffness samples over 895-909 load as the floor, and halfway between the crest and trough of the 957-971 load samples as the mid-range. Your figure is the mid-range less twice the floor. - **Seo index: -86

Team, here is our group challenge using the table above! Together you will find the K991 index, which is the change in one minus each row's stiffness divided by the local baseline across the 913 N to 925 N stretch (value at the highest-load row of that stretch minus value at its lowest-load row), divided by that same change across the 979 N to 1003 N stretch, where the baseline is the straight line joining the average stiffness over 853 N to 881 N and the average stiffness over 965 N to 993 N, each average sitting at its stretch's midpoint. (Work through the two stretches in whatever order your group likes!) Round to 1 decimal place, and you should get 13.3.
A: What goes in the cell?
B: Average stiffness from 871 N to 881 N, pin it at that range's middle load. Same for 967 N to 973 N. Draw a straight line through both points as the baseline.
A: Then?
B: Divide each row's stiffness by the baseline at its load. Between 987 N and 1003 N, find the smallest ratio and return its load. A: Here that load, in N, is 990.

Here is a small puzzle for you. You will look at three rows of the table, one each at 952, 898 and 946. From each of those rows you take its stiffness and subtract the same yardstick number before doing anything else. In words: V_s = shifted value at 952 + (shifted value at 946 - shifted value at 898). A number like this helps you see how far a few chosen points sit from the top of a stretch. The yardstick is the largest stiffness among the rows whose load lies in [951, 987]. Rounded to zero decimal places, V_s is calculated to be -1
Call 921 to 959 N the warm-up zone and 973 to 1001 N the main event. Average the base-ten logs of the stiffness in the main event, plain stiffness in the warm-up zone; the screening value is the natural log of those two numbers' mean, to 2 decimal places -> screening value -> 3.71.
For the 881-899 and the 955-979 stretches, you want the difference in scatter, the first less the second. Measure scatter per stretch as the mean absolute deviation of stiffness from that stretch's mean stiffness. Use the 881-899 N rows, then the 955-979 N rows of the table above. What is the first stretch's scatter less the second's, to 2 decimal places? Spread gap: -0.20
